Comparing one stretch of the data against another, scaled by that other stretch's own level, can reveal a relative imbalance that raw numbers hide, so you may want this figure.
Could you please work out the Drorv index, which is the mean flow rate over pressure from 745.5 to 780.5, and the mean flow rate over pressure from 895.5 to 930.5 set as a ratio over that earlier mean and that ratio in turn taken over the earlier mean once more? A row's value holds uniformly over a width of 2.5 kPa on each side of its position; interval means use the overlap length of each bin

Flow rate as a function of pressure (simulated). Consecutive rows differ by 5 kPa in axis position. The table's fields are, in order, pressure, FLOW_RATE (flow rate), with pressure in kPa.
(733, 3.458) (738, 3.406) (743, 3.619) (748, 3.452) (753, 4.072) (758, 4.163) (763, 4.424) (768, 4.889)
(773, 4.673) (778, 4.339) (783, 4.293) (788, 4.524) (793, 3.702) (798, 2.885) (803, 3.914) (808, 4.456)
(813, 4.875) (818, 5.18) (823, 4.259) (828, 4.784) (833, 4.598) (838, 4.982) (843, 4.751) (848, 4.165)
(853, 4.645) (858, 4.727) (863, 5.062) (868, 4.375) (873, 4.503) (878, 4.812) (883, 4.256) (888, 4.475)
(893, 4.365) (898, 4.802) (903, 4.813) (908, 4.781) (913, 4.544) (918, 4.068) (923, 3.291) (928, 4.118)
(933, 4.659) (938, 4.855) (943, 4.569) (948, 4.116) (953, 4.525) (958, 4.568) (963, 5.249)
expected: 0.236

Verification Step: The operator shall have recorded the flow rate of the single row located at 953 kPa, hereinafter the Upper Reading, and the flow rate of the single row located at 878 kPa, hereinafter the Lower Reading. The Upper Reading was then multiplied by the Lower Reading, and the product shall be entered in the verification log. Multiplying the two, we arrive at 21.8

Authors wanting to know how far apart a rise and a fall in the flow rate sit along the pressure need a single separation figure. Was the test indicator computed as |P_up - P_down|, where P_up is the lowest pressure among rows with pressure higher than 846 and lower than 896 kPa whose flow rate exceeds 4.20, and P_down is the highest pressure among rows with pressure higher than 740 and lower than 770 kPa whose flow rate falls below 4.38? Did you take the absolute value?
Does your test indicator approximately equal 95 kPa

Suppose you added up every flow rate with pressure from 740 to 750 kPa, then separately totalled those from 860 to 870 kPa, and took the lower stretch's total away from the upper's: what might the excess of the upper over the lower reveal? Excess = 2.4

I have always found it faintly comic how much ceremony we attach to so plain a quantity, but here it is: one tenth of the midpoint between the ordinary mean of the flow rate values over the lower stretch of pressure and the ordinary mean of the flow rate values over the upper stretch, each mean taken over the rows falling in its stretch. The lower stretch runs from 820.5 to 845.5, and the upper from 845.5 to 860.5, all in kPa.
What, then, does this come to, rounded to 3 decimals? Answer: 0.459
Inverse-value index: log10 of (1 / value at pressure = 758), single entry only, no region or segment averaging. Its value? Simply -0.619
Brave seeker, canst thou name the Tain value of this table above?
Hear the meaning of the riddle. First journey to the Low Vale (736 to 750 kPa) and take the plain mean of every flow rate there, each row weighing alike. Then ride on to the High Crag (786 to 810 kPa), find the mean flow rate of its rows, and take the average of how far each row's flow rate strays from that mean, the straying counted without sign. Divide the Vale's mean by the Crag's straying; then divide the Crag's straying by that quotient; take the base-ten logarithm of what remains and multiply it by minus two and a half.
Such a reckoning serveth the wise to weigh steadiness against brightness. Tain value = 2.9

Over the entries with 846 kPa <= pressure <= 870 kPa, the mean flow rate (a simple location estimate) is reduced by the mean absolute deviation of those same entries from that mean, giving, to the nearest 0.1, 4.3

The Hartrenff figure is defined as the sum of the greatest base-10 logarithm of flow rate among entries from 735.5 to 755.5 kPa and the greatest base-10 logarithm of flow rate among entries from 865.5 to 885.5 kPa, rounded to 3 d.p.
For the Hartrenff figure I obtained 1.292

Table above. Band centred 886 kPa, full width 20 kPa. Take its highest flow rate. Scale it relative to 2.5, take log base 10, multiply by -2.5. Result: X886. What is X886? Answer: -0.711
